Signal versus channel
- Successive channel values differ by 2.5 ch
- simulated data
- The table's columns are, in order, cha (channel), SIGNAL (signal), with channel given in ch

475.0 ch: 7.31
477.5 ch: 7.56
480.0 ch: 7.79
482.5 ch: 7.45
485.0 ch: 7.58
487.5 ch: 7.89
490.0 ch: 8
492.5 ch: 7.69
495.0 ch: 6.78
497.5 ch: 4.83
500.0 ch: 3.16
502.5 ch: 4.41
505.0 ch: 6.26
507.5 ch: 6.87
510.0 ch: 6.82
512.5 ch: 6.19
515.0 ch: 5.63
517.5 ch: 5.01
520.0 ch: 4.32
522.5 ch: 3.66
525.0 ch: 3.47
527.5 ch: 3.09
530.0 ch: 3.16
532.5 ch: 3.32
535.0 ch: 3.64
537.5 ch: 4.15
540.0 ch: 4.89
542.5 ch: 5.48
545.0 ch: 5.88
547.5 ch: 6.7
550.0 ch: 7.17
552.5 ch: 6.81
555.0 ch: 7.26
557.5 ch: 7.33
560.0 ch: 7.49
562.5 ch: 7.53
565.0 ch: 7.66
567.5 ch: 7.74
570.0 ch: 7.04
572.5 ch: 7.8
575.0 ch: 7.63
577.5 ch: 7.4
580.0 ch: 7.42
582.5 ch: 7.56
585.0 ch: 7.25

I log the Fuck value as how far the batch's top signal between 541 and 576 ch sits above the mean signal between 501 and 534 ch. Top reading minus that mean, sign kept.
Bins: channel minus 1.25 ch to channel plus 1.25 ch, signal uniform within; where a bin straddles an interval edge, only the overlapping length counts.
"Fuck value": 3.0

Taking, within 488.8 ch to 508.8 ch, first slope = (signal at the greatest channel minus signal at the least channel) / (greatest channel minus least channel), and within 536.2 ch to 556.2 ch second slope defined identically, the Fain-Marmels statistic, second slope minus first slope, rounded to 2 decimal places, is 0.24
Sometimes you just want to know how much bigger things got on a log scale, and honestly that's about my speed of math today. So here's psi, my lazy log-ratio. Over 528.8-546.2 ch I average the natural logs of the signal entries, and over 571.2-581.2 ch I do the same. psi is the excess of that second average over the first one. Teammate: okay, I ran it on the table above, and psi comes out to 0.58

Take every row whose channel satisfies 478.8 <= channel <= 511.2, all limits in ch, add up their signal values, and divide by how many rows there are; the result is 6.6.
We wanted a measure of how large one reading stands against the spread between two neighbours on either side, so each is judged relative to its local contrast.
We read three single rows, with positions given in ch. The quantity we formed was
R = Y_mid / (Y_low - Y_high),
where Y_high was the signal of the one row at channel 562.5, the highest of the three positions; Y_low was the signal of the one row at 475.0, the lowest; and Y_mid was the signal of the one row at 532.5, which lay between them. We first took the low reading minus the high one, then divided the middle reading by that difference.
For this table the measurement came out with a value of -15.1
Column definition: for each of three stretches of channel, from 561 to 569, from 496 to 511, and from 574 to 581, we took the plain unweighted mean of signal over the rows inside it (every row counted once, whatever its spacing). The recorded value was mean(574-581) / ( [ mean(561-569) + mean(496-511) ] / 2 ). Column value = 1.15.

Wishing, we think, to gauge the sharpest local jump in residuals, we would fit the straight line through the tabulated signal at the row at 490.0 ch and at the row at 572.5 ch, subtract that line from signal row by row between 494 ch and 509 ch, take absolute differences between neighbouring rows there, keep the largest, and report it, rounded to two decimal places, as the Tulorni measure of 1.94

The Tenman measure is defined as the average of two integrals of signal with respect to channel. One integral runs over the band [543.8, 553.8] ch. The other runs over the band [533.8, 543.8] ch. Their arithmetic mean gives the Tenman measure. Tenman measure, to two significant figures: 56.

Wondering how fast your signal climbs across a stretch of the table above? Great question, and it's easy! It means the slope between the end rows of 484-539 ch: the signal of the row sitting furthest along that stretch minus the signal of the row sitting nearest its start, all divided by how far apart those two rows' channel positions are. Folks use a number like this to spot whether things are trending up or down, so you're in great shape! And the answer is -0.07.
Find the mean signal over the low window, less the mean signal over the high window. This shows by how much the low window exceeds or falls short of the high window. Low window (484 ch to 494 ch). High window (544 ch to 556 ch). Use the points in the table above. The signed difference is 1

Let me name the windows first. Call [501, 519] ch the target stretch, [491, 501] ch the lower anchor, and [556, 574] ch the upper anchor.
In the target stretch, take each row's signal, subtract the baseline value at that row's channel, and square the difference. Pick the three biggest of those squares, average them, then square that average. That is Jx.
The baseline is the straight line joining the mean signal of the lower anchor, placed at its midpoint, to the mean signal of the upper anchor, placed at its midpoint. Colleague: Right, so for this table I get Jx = 2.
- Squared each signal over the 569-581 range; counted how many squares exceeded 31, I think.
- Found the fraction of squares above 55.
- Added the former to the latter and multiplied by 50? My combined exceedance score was 280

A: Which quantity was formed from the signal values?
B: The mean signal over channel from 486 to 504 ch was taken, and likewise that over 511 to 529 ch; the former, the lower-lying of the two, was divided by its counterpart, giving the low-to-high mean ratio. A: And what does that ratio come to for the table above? 1.4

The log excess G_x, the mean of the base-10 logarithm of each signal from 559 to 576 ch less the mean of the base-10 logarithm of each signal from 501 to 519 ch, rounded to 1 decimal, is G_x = 0.1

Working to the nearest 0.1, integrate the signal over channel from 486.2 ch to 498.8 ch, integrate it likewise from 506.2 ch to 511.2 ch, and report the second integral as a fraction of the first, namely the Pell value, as 0.4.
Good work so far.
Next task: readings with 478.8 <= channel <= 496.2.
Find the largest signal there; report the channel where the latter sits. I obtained 490.0 ch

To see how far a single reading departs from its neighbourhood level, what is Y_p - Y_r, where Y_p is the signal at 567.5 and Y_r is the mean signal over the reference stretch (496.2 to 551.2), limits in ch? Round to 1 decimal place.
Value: 2.8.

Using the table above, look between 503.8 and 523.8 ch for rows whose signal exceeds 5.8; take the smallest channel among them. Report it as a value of 505.0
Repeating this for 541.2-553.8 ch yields 545.0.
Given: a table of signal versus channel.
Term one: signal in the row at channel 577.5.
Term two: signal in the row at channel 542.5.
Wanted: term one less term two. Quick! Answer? 1.9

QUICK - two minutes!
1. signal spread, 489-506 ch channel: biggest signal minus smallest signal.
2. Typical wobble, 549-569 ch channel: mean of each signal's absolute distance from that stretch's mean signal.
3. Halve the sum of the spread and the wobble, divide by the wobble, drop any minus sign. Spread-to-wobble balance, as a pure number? 11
